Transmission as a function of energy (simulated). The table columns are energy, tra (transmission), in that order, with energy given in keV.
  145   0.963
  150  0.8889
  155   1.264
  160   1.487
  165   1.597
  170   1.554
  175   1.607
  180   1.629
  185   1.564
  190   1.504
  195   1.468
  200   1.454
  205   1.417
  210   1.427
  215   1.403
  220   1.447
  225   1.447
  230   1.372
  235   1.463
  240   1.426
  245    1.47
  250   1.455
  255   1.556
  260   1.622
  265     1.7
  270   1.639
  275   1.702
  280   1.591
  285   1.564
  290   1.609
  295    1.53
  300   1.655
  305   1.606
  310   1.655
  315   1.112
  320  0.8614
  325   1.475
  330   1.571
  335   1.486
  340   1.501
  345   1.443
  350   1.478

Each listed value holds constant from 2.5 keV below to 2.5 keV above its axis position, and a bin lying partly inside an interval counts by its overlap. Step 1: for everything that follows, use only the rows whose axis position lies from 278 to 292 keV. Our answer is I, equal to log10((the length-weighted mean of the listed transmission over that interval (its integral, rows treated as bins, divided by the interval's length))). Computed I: 0.201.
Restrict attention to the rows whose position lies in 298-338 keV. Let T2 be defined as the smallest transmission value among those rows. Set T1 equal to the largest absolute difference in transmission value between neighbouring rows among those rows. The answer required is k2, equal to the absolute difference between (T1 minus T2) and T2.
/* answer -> 1.1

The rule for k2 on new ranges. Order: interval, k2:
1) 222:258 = 2.6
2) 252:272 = 3.0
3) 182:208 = 2.8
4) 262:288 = 3.0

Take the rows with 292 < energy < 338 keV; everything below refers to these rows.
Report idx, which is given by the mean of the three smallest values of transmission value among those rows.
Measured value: 1.15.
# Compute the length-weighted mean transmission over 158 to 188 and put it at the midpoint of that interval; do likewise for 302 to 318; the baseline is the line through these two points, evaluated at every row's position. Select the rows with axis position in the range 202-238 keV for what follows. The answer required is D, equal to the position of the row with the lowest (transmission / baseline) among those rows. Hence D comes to 230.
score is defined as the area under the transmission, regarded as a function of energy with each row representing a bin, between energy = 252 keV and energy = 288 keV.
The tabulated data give 58.4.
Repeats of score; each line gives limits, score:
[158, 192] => 53.2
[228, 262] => 50.3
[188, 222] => 49.1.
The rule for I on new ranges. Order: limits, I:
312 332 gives 0.099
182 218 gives 0.166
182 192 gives 0.188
